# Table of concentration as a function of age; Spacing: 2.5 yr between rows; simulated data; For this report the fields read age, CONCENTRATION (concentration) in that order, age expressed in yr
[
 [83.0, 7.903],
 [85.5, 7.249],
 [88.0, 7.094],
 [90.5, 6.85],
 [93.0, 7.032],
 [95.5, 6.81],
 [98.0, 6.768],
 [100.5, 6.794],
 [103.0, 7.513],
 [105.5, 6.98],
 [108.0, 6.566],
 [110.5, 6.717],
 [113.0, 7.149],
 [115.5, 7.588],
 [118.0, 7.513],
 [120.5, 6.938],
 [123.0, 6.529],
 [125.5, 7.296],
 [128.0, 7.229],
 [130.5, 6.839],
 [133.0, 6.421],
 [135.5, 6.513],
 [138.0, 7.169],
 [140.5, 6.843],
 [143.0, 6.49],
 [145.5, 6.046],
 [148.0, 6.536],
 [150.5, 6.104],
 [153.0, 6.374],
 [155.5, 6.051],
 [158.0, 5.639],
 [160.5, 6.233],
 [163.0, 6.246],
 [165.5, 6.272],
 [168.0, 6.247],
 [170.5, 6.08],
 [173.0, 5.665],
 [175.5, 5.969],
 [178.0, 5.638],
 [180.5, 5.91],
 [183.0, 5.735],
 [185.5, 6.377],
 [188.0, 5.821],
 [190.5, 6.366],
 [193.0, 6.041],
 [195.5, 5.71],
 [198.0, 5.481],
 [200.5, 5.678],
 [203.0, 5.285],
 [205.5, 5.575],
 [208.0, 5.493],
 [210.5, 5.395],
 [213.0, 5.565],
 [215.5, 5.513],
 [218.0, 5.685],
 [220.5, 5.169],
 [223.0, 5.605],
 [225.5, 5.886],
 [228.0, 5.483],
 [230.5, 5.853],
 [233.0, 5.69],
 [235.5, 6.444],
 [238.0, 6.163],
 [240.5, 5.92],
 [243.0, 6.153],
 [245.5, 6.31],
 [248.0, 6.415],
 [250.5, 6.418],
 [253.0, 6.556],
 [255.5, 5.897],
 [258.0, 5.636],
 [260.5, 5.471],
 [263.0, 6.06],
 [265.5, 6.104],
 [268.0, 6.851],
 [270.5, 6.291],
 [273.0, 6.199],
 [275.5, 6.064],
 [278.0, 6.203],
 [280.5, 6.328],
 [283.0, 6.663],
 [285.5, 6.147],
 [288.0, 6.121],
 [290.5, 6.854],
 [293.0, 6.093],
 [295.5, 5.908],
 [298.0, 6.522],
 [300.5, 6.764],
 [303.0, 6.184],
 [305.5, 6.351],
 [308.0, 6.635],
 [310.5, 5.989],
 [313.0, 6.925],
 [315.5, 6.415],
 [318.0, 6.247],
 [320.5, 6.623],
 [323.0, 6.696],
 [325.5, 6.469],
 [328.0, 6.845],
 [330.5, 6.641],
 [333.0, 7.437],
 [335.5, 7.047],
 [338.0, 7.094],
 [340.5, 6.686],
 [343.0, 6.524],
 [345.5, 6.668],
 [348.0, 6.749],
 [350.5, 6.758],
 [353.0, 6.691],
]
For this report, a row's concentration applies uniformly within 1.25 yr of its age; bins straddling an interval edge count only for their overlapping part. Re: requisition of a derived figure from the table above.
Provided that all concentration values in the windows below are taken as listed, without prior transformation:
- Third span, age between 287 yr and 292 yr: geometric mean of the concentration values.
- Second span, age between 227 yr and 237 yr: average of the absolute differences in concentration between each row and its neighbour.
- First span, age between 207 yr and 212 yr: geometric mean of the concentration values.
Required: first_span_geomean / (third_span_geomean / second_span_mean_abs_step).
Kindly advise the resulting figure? 0.361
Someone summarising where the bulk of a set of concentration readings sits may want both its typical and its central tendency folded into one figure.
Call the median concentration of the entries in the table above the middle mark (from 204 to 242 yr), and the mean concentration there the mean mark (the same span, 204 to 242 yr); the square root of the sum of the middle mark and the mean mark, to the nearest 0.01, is 3.36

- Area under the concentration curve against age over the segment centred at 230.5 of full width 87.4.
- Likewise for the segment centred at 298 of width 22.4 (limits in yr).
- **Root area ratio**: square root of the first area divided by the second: 1.9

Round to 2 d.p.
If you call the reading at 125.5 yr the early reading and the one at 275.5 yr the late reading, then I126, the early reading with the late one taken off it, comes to 1.23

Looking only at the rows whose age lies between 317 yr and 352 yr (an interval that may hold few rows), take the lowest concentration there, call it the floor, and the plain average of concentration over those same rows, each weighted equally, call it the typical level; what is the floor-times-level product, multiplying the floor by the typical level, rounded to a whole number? 42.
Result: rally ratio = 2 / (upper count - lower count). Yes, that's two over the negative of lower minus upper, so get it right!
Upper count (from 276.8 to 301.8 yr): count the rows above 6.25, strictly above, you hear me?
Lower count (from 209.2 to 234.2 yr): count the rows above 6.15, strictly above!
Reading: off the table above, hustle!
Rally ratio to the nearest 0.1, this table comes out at 0.4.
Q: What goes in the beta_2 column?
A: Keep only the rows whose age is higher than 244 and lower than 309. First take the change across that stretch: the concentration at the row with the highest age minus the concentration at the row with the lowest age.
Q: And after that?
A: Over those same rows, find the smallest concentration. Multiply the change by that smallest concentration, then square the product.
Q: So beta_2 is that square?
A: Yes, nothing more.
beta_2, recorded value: 3.2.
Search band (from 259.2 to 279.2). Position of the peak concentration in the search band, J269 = 268.0 yr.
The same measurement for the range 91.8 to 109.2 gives 103.0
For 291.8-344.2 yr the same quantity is 333.0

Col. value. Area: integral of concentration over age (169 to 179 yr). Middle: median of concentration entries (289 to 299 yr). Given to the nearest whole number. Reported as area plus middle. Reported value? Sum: 65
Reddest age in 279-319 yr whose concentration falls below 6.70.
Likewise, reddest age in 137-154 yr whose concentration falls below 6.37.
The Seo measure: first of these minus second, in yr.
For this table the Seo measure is 167.5 yr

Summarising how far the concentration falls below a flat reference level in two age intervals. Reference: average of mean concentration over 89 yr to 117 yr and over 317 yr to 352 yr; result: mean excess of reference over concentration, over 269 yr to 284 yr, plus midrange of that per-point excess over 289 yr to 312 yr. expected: 1.06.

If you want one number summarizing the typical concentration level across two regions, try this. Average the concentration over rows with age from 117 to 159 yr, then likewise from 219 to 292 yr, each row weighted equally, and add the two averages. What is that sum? 12.7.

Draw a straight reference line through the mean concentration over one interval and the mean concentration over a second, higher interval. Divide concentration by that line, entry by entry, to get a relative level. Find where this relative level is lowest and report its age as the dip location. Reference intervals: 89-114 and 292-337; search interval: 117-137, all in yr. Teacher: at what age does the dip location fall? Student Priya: 133.0 yr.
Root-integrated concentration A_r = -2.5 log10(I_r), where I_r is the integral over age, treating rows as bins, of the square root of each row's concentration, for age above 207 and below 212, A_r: -2.67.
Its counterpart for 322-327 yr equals -2.77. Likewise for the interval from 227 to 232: -2.69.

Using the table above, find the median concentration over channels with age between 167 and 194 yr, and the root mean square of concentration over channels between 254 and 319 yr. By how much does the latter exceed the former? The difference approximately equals 0.3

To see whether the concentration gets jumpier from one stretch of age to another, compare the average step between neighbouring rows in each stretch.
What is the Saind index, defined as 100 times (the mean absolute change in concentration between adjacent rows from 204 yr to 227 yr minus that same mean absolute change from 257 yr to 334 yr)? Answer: -15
